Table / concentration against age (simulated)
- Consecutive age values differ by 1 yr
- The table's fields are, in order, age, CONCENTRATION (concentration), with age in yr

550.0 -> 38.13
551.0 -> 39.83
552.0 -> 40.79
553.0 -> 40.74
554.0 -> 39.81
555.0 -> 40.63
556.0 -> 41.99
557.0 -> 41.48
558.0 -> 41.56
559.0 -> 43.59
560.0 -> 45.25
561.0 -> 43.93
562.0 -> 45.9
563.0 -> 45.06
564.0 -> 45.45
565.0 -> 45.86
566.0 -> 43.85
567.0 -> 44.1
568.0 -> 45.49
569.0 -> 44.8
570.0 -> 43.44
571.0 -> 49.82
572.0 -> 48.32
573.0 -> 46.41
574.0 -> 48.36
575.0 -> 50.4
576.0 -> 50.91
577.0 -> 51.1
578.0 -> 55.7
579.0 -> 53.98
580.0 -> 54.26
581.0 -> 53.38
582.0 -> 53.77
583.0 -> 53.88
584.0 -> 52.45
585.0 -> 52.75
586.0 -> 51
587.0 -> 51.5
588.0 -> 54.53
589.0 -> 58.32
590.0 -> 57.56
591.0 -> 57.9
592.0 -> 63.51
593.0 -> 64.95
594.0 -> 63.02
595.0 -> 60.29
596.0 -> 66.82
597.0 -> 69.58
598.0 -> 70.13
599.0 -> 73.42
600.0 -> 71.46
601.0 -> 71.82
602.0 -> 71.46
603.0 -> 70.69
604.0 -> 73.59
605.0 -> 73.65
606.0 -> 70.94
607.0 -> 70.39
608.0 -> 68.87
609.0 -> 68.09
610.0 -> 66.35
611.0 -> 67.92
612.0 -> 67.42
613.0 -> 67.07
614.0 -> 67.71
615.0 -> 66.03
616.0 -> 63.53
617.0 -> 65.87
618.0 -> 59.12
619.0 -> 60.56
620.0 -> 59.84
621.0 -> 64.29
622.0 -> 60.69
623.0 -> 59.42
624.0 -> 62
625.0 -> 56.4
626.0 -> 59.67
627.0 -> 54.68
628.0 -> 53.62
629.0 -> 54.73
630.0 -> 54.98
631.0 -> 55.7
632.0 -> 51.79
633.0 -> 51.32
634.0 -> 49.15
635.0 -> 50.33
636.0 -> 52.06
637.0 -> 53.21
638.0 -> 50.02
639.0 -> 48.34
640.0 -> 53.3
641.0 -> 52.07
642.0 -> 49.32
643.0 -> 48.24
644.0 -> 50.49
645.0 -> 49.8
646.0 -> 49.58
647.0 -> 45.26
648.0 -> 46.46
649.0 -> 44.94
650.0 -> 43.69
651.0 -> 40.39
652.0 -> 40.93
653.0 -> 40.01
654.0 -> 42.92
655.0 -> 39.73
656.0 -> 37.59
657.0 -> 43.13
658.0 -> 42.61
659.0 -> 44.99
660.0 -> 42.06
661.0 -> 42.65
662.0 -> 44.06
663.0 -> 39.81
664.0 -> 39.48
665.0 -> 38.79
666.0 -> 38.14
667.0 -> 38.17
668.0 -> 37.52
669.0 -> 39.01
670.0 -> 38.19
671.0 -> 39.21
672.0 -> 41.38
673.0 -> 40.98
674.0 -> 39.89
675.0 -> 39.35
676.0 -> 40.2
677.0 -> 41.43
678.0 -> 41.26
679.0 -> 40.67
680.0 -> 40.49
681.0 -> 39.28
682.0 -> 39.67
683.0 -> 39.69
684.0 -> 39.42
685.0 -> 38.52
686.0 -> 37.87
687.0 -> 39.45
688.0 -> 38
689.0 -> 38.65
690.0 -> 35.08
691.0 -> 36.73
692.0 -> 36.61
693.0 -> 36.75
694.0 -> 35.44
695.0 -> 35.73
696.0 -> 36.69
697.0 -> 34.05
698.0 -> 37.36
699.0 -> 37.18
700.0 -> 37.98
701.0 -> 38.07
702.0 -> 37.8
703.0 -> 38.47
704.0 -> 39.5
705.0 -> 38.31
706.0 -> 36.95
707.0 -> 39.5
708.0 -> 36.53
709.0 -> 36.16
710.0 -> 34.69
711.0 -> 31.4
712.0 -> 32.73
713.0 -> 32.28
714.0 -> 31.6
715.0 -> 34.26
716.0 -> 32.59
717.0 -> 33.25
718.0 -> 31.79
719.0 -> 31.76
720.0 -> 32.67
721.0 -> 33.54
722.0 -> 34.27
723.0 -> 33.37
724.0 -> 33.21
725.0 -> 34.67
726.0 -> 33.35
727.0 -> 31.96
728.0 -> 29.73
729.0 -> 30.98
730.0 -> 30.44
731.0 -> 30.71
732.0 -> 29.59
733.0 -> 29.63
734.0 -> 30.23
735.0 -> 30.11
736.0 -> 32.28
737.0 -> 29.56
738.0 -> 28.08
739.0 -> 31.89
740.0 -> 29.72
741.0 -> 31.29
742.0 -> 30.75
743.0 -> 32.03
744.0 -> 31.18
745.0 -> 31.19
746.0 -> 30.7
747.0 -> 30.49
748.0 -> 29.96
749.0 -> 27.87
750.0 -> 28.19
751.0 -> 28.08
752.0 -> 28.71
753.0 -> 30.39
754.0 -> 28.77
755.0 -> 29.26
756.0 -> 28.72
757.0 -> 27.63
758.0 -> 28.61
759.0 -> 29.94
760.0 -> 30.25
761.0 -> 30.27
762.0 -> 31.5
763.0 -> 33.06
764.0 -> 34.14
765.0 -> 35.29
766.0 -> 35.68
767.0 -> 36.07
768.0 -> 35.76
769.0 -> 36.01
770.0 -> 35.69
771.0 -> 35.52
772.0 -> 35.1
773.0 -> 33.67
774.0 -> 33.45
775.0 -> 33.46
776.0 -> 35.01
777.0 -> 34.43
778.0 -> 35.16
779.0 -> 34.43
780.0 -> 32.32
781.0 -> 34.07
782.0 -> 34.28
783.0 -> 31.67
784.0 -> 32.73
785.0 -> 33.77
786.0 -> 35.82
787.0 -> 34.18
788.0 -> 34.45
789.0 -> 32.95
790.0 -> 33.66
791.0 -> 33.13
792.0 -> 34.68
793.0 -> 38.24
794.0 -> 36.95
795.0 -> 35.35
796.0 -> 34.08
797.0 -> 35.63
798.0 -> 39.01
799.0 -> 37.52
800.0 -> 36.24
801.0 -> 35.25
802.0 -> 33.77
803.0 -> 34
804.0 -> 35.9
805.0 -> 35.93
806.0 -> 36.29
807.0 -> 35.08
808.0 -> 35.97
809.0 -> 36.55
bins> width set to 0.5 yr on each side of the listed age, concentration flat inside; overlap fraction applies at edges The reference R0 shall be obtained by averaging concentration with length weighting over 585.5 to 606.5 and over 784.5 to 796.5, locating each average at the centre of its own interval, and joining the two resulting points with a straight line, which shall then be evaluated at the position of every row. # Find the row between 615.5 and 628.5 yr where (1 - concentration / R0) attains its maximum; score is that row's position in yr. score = 628.0 yr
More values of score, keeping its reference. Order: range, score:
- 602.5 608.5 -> 608.0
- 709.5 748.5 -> 738.0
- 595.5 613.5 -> 596.0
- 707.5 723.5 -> 711.0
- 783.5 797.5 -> 784.0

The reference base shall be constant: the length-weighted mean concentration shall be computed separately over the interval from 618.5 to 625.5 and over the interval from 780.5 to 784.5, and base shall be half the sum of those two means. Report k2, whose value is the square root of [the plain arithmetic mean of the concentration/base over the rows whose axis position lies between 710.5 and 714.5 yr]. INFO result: 0.83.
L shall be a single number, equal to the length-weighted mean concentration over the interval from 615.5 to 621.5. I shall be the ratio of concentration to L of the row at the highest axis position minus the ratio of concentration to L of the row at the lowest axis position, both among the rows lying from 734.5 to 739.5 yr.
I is 0.029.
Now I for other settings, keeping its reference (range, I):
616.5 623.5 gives -0.104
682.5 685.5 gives -0.019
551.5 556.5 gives 0.019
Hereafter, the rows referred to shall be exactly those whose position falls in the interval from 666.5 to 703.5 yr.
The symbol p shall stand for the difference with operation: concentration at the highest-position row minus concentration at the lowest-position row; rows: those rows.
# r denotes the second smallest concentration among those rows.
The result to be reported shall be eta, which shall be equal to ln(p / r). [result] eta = -4.76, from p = 0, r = 35.08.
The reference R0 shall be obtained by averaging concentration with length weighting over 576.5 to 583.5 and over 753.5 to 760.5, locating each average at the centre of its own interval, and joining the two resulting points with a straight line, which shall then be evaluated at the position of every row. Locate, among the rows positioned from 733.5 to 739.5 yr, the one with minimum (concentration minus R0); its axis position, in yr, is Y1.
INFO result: 738.0 yr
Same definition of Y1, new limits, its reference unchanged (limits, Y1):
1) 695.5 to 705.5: 697.0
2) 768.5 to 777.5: 774.0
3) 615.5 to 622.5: 618.0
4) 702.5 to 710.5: 710.0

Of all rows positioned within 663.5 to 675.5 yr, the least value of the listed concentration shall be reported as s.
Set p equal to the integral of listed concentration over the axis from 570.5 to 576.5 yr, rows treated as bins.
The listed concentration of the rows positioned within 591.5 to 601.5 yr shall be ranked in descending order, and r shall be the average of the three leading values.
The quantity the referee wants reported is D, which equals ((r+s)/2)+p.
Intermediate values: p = 294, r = 72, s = 37.52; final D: 349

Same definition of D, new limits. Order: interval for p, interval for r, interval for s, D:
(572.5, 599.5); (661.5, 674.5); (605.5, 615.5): 1594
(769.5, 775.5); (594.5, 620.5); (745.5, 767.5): 257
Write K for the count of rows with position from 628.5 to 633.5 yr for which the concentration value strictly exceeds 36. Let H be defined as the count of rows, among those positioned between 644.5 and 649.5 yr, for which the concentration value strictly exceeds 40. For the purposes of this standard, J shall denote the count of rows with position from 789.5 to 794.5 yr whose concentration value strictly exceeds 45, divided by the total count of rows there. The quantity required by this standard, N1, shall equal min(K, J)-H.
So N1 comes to -5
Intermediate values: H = 5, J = 0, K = 5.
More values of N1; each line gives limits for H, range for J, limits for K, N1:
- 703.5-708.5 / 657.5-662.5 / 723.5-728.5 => 0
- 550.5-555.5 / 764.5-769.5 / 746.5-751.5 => -3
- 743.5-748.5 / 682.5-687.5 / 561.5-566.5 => 0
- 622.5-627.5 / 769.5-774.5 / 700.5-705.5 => -5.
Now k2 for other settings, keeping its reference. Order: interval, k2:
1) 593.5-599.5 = 1.20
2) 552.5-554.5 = 0.93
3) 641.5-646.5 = 1.03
